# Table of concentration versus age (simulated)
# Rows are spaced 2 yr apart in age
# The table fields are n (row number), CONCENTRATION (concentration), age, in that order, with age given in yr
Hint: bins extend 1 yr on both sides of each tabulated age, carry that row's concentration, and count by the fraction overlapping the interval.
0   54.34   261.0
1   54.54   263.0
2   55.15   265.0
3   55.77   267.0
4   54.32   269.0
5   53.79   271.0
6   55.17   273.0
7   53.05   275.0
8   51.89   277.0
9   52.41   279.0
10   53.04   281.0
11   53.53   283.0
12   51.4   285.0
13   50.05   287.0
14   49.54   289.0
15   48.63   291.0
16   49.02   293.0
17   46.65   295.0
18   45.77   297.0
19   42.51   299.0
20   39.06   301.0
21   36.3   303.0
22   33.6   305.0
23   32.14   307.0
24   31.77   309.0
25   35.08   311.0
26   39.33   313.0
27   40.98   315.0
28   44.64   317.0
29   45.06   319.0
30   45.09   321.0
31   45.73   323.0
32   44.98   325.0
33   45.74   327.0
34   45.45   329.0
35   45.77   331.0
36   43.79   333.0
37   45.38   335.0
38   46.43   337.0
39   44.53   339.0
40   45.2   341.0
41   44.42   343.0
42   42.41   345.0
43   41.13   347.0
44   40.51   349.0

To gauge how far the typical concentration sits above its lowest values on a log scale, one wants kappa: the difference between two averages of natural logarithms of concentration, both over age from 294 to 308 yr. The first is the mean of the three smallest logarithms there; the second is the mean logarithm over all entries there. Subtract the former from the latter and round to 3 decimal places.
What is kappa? 0.140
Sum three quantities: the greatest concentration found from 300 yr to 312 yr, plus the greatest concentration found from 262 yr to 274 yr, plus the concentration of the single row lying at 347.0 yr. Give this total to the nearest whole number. 136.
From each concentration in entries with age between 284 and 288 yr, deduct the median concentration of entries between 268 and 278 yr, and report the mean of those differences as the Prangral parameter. -3.1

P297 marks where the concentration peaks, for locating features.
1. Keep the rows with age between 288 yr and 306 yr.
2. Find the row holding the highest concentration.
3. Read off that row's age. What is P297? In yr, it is 289.0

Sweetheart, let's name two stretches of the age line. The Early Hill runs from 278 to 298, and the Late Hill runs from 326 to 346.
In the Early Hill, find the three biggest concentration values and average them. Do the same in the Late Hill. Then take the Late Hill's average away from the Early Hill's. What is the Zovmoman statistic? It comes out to 7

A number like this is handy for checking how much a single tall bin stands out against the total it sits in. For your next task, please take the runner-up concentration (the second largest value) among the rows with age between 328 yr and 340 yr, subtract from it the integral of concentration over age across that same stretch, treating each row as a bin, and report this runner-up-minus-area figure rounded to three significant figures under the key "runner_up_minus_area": -497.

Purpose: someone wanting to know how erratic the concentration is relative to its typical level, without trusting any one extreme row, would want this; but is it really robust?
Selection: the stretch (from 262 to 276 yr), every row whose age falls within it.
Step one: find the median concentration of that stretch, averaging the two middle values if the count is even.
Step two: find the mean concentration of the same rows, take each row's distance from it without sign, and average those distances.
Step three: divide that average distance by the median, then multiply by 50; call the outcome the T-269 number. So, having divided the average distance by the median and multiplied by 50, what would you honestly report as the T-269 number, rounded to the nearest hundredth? 0.65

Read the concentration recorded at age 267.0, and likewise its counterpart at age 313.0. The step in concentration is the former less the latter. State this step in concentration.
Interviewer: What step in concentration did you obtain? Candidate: 16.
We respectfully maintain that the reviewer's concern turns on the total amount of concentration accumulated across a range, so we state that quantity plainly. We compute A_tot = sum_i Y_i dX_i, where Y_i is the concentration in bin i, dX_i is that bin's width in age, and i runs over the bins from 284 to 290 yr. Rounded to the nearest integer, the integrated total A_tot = 302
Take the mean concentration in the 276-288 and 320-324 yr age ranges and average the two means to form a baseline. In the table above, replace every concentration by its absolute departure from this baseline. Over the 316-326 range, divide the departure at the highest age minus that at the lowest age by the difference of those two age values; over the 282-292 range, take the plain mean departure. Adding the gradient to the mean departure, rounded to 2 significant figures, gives 1.9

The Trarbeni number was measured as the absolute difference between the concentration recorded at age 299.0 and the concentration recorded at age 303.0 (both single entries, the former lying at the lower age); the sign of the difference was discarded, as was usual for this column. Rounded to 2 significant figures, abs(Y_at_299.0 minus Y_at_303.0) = 6.2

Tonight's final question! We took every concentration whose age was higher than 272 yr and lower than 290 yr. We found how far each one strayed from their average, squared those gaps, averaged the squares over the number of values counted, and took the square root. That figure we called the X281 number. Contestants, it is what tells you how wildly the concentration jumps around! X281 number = 1.6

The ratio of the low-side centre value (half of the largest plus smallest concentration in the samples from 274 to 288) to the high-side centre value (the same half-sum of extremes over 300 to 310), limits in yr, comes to 1.46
